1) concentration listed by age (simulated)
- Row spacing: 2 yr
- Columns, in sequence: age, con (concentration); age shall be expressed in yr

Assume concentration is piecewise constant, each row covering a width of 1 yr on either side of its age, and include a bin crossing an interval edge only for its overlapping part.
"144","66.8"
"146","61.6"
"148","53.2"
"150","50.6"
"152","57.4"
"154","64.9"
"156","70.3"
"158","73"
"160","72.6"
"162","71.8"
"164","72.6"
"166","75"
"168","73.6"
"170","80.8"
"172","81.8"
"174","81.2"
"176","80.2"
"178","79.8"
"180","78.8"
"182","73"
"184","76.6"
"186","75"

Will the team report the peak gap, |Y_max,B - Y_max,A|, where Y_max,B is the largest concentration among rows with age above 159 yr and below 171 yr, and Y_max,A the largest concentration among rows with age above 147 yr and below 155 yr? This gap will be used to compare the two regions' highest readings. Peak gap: 16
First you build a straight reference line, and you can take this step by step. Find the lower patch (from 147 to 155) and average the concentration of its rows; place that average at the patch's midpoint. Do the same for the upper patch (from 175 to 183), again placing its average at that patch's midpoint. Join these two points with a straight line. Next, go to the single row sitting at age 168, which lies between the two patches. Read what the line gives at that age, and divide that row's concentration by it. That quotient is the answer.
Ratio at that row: 1.06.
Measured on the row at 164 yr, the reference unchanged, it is 1.09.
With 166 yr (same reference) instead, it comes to 1.10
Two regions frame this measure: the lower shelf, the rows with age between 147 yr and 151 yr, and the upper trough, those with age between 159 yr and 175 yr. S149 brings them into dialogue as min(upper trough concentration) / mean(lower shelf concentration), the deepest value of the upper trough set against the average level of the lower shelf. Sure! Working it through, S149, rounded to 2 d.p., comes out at 1.38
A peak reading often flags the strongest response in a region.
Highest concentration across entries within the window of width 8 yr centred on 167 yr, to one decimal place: 80.8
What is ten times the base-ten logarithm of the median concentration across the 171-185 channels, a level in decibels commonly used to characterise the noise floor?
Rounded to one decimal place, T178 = 19.0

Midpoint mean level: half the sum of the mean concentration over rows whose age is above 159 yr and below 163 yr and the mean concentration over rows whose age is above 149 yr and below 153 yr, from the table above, 63.1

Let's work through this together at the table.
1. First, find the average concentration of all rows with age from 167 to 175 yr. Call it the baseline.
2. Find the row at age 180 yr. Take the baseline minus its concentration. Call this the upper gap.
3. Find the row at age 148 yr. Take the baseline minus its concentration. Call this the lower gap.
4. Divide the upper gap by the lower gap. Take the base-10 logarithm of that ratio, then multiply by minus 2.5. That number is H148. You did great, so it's 4.2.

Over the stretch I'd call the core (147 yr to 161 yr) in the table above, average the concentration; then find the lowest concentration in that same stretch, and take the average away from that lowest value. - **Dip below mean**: -12.5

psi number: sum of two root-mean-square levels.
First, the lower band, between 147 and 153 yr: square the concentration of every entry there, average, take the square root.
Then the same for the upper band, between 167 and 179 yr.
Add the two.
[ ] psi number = 133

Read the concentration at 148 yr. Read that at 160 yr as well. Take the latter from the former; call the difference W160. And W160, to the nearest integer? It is -19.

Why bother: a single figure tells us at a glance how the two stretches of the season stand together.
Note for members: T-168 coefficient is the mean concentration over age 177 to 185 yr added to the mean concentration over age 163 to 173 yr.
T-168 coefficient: 154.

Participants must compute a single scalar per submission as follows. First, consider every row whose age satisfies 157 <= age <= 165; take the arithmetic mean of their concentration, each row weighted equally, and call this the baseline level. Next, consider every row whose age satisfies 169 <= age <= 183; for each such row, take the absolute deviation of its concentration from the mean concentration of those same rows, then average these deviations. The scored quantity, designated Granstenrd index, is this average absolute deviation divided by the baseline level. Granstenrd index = 0.027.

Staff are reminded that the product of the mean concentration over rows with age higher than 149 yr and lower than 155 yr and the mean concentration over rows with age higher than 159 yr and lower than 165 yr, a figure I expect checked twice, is 4169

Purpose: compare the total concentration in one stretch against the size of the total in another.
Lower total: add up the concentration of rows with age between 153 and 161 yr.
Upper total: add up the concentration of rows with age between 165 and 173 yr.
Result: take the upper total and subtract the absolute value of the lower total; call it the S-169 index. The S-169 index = 30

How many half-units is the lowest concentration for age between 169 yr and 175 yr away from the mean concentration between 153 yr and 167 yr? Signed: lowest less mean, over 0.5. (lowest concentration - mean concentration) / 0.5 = 19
